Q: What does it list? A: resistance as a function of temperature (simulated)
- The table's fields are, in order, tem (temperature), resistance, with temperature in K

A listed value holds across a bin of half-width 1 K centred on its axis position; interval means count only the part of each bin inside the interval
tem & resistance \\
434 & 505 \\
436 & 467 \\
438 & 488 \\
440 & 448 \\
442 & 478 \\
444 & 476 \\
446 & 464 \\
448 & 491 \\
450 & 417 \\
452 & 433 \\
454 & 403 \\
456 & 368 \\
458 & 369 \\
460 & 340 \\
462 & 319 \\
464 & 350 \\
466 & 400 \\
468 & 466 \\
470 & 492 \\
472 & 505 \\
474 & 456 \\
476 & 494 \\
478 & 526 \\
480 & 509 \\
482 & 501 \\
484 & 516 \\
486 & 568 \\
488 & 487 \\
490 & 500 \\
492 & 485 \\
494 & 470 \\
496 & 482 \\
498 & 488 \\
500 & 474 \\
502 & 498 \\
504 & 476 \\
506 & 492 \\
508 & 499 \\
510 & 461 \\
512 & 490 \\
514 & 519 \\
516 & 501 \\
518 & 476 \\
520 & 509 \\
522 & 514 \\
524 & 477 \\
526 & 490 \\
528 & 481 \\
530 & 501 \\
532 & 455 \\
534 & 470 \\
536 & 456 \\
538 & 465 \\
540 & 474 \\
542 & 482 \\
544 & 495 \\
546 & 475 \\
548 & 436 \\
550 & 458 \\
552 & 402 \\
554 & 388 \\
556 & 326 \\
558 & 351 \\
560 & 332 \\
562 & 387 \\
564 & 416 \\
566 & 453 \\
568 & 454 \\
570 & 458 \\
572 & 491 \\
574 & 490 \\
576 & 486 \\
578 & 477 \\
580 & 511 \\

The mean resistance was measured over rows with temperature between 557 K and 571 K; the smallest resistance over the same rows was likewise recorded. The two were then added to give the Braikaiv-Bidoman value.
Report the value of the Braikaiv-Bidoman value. 739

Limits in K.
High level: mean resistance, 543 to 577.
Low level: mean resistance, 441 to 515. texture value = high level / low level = 0.93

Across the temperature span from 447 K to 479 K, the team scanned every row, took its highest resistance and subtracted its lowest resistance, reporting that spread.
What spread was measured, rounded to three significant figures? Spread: 207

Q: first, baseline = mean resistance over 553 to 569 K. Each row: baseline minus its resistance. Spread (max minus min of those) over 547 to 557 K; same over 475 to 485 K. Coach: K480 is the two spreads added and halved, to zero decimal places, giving 82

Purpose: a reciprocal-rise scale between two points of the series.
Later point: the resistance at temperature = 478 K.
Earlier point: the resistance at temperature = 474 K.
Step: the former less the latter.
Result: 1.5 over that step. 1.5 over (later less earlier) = 0.02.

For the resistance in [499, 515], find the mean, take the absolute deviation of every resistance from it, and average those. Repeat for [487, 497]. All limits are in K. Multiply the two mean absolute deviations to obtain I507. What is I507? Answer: 97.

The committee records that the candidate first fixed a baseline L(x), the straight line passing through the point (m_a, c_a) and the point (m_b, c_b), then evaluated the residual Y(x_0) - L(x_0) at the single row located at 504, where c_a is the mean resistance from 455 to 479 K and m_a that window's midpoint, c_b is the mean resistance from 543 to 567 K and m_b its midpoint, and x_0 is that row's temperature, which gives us 58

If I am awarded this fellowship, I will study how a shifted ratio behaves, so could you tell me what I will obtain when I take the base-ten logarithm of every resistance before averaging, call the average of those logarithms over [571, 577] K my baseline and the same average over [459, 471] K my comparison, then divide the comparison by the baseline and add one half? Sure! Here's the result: 1.46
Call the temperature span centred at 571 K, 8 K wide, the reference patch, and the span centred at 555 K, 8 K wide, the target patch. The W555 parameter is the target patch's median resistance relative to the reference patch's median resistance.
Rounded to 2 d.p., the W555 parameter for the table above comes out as 0.78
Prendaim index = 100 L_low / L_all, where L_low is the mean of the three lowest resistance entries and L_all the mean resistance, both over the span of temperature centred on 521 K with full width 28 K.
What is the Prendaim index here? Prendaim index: 95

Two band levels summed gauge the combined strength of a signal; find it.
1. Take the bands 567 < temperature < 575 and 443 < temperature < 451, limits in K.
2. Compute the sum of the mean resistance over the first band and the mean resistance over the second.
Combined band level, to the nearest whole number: 935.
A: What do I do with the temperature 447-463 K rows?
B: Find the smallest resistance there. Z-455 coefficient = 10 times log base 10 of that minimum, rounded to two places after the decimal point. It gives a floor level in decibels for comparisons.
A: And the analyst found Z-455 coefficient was 25.04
